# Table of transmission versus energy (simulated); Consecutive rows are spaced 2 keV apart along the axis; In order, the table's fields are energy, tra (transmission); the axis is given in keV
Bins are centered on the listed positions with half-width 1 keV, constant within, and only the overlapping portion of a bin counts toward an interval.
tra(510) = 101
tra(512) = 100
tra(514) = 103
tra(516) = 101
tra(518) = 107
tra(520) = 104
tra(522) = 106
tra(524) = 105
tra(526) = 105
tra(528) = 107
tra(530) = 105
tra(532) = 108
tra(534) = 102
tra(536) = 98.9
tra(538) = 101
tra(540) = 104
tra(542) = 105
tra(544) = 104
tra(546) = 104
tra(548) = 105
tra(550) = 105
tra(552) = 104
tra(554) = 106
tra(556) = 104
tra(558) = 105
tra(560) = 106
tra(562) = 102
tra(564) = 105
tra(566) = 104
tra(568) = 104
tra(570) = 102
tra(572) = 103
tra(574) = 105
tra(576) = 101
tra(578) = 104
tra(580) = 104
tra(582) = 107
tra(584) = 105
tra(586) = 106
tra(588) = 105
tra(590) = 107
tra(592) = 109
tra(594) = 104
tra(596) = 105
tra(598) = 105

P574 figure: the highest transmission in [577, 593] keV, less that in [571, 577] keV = 4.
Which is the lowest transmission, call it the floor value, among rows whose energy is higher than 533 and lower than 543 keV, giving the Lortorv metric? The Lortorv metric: 98.9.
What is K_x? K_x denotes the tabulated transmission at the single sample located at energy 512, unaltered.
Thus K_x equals 100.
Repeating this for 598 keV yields 105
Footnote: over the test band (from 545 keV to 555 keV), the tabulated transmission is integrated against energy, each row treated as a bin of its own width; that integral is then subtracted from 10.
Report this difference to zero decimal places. -1038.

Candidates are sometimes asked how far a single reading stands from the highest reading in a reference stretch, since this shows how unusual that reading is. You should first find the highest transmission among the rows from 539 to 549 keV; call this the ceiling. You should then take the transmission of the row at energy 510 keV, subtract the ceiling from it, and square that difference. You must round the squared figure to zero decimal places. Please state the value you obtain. 16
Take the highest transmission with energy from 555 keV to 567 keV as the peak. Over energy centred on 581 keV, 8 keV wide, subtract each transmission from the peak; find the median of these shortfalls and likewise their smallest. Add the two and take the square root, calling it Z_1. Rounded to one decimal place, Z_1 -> 0.7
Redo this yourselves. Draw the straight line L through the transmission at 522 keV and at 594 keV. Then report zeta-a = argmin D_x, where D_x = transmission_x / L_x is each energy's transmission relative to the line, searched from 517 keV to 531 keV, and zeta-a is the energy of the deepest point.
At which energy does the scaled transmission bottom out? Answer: 520 keV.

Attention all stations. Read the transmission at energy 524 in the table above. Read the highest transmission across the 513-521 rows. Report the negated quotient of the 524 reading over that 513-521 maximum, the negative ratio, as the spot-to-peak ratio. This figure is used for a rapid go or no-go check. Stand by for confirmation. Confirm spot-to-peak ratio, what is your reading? -0.981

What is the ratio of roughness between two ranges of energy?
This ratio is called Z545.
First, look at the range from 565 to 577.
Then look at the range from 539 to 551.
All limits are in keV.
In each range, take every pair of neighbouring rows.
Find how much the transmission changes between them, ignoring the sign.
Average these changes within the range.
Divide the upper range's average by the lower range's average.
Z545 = 3.00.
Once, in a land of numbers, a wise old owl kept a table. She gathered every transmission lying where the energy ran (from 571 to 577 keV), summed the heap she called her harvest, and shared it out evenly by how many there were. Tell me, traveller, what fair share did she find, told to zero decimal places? 103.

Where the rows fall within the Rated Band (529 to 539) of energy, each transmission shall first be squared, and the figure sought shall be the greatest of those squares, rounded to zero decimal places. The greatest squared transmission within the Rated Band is 11664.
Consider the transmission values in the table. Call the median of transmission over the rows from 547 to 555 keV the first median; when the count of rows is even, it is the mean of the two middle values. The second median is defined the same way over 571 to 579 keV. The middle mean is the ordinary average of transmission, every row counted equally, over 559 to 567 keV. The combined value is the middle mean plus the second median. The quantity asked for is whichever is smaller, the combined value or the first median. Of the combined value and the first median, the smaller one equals 105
